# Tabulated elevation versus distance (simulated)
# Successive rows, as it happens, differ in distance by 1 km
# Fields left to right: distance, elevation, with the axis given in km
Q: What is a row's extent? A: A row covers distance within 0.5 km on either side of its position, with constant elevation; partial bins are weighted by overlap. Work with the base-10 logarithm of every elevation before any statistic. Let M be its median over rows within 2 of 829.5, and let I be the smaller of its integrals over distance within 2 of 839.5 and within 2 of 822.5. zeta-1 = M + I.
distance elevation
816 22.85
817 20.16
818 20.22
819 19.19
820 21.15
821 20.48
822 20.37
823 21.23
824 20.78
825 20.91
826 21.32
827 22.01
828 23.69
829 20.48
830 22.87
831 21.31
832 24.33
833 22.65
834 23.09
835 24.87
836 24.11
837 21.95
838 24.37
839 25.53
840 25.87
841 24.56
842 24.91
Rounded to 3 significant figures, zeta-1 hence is 6.61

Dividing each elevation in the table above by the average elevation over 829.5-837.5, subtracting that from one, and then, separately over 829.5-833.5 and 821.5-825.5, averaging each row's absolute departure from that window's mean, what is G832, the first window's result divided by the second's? 3.3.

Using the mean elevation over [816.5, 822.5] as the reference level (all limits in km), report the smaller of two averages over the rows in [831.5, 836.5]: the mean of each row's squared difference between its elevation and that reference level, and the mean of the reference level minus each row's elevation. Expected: -3.5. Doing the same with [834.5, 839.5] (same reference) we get -3.9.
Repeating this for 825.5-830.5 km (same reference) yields -1.8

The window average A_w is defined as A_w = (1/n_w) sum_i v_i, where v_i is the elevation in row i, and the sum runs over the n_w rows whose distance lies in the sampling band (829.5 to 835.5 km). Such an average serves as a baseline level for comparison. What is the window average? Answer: 23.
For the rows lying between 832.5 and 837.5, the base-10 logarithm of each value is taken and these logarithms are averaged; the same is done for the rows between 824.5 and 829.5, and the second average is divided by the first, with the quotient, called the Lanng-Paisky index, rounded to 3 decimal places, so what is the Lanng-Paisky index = 0.977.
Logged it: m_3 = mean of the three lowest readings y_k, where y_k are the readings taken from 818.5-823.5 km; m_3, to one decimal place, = 20.0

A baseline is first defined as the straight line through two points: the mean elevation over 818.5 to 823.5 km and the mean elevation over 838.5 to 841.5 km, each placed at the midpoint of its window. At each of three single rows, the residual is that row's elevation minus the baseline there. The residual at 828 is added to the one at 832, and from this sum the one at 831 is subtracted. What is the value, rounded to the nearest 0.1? 4.2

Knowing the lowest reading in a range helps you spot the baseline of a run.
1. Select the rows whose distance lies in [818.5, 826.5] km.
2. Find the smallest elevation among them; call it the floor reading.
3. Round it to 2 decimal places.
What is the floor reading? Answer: 19.19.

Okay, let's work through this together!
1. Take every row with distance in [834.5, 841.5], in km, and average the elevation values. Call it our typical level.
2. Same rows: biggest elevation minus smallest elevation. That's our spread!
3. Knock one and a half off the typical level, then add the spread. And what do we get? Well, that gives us 26.9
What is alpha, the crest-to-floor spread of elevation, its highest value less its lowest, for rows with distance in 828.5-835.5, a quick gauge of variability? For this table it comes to 4.4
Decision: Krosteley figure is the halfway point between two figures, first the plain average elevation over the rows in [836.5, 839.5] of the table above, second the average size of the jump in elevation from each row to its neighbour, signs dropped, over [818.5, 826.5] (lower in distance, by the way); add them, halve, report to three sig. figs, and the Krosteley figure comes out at 12.3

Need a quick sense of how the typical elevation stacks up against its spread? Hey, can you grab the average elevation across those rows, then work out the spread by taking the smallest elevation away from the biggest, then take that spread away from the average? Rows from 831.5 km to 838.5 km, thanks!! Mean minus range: 20.7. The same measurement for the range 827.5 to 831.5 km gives 18.9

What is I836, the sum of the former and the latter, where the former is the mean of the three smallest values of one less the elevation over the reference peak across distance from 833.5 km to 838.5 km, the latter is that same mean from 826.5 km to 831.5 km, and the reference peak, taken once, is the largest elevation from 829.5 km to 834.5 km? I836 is 0.06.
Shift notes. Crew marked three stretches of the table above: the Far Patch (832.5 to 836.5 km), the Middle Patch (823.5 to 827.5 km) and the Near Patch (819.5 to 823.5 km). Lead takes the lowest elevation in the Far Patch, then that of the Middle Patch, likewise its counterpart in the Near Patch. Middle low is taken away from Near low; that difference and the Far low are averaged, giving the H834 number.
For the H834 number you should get 11.1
